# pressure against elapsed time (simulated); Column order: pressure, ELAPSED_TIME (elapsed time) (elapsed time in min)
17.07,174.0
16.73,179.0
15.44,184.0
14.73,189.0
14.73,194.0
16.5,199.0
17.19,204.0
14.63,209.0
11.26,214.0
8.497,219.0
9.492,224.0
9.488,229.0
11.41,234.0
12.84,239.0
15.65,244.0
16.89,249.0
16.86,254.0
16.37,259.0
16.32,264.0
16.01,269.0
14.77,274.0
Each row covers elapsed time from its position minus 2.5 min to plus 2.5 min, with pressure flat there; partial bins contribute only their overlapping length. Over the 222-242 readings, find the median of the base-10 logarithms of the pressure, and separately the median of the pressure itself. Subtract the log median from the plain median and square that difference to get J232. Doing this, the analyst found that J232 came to 89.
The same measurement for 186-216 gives 184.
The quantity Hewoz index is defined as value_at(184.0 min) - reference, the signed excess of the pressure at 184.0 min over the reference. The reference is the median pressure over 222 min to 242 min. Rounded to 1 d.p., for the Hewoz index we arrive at 5.0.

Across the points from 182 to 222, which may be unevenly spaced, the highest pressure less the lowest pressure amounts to 9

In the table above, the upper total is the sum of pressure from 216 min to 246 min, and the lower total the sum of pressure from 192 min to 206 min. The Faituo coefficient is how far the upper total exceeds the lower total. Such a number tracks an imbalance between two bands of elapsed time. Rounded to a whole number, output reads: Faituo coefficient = 19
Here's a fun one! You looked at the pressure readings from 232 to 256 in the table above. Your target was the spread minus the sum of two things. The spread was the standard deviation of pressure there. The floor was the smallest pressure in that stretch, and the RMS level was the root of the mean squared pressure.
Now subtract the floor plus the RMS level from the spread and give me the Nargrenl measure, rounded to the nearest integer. -24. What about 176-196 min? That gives -29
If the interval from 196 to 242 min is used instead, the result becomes -18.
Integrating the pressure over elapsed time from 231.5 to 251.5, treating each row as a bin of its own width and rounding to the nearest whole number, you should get 284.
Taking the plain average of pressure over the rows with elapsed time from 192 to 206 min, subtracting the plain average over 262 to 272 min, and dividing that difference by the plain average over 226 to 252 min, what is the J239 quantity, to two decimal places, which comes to 0.00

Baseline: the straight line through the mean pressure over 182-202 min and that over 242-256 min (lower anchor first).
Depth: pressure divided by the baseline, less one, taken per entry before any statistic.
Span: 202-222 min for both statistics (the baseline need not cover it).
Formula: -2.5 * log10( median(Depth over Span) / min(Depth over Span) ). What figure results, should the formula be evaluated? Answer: 1.0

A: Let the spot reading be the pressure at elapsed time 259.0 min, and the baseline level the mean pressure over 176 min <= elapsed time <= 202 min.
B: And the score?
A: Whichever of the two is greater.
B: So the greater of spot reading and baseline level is 16.4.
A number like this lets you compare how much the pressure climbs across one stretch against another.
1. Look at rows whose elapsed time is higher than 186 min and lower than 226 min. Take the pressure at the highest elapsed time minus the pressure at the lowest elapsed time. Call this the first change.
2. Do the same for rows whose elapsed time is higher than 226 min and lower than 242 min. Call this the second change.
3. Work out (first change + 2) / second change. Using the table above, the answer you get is -1.0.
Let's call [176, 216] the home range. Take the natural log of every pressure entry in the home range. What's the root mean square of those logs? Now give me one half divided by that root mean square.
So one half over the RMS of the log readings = 0.184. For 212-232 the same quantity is 0.220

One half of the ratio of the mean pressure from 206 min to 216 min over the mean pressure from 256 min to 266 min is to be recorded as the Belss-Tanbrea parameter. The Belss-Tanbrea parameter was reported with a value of 0.40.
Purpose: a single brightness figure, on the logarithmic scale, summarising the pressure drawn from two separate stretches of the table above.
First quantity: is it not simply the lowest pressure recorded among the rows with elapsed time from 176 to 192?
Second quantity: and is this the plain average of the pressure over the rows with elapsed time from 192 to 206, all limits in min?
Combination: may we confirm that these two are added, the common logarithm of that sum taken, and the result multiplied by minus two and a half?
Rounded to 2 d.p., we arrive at -3.72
